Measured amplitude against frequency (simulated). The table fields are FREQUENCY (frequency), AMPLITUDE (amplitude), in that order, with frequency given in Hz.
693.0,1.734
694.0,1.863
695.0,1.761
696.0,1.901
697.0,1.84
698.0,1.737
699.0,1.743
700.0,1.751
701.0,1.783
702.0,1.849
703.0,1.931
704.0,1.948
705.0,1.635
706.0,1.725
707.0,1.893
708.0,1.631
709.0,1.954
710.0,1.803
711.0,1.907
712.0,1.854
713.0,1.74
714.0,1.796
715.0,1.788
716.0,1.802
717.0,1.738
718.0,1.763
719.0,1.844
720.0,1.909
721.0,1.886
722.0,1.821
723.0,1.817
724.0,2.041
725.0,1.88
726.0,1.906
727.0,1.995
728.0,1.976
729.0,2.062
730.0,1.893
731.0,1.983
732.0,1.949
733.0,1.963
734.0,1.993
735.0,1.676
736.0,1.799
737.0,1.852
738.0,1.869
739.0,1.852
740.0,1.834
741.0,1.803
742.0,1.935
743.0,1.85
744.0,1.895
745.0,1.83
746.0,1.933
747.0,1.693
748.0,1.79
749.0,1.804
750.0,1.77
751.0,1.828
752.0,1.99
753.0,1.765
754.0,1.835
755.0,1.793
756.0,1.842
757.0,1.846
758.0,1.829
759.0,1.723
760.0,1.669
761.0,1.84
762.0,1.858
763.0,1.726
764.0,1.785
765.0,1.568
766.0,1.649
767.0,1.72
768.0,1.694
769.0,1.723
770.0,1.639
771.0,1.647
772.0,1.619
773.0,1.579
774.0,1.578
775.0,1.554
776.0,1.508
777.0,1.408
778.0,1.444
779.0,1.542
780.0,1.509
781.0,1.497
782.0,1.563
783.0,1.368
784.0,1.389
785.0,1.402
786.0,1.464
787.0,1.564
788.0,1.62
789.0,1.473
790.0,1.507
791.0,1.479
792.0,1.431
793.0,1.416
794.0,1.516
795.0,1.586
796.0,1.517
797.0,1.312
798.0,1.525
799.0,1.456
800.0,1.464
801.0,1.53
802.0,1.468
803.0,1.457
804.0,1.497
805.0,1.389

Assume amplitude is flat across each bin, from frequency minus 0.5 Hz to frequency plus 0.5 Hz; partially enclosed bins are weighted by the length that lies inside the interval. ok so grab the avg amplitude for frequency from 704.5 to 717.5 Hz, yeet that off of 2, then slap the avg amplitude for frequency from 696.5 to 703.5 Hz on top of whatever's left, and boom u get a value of 2.02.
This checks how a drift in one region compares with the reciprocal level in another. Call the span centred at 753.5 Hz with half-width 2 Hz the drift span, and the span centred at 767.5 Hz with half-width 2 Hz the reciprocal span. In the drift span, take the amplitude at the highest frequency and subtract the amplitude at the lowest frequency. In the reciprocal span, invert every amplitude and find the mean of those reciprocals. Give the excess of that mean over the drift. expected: 0.79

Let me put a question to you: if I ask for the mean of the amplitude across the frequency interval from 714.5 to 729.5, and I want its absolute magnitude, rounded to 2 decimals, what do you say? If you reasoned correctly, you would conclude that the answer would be 1.88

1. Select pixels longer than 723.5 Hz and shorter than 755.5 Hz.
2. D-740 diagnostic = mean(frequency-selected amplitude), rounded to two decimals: 1.88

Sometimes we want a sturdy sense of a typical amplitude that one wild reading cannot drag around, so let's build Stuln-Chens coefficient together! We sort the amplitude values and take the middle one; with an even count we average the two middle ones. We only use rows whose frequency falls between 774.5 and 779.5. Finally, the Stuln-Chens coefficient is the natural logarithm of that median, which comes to 0.41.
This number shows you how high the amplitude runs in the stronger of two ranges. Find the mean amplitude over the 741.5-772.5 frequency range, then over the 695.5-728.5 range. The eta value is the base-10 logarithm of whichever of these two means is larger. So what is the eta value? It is 0.2639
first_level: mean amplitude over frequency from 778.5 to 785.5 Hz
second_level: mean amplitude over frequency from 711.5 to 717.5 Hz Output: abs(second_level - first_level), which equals 0.32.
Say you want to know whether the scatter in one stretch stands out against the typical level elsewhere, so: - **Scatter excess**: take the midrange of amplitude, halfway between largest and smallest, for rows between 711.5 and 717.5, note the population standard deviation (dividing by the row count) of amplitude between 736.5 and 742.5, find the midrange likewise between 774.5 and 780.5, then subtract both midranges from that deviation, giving -3.24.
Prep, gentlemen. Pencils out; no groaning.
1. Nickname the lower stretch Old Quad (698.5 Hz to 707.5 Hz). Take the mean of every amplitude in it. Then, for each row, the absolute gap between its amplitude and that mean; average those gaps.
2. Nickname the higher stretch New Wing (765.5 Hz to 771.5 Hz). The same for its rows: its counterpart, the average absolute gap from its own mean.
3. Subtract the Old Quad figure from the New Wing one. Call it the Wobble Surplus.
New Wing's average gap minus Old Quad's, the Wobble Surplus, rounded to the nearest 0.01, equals -0.05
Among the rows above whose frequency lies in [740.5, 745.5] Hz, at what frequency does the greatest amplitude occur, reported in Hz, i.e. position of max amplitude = 742.0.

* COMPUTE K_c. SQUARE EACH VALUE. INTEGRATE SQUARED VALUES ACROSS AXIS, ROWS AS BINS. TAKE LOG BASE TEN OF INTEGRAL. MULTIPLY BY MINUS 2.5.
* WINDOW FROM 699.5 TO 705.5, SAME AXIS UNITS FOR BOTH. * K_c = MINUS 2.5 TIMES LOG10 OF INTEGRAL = -3.2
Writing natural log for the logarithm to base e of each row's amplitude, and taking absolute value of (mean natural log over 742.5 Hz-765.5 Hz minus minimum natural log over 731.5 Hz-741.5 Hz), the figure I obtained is 0.072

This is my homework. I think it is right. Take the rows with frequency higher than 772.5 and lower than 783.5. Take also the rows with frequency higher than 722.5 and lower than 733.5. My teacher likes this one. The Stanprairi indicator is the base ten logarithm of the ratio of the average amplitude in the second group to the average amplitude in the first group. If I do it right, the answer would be 0.11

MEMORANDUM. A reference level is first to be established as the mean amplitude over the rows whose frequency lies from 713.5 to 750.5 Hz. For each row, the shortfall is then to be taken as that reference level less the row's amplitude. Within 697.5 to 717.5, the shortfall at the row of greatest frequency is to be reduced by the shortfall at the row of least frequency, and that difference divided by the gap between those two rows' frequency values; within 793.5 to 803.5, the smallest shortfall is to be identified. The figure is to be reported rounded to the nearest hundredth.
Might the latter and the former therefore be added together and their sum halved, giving 0.14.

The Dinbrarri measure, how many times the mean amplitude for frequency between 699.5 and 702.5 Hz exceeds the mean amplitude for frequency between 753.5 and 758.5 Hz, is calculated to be 0.98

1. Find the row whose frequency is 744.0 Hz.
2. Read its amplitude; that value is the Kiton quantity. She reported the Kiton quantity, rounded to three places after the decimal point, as 1.895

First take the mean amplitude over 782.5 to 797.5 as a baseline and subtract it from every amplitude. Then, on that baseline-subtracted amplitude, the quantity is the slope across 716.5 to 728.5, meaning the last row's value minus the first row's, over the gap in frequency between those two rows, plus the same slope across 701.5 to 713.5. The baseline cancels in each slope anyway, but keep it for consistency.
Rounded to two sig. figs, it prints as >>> 0.012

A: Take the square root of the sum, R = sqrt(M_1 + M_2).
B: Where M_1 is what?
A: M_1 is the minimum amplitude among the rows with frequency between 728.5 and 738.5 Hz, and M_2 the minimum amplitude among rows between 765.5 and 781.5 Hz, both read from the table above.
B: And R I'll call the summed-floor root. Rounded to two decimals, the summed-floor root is 1.76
